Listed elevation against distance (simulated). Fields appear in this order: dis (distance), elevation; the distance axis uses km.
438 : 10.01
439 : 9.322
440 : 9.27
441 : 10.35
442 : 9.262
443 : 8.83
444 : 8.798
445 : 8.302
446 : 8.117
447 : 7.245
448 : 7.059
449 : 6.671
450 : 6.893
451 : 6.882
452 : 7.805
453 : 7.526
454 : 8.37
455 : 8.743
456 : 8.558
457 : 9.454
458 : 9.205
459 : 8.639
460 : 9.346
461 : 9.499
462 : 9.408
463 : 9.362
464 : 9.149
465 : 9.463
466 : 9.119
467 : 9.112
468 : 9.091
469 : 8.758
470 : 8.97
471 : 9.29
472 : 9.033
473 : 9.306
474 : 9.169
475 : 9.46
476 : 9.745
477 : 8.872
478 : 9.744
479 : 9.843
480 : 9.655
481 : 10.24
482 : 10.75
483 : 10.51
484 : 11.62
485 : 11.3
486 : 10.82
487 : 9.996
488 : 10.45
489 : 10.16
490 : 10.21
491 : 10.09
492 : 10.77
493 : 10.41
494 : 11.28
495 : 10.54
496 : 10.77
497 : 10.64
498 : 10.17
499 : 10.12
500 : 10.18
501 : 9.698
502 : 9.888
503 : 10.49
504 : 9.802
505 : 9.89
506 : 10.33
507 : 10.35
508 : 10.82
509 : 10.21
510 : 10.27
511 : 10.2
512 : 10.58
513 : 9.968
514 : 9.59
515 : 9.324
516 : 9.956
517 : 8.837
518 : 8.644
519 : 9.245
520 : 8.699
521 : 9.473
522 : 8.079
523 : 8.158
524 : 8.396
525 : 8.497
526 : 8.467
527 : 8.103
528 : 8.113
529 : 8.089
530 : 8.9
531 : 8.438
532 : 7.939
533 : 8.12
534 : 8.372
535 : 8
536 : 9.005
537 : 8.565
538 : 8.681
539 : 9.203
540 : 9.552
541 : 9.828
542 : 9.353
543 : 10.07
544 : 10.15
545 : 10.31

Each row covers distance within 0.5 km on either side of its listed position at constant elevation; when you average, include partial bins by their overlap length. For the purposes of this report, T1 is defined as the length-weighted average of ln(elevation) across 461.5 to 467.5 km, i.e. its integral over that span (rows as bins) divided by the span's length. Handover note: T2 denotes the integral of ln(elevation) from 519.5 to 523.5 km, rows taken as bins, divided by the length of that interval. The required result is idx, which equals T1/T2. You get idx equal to 1.04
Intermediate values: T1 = 2.23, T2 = 2.15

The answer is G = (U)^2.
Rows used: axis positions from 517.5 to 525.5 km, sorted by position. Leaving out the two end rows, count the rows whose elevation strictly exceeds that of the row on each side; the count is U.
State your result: 4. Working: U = 2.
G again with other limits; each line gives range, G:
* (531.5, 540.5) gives 4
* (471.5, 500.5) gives 100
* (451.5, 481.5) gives 64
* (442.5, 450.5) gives 0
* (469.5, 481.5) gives 16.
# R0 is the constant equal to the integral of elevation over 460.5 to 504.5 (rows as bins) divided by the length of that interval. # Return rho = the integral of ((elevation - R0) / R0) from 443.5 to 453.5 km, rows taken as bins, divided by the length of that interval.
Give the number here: -0.24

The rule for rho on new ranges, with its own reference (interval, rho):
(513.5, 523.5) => -0.09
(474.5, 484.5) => 0.01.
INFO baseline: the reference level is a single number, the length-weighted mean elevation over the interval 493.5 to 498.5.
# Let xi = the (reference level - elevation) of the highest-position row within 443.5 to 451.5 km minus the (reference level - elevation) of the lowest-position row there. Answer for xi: 1.9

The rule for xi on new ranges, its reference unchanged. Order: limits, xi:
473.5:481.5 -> -1.1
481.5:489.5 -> 0.6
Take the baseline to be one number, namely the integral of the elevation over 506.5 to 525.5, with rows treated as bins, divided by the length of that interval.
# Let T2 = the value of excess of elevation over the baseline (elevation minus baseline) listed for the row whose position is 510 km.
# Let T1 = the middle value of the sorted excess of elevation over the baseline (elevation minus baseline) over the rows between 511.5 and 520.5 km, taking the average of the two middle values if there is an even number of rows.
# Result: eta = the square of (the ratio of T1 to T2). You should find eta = 0.0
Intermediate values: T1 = -0.11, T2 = 0.8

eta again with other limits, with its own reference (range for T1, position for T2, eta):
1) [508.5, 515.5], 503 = 0.5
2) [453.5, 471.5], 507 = 0.1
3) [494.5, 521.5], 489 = 0.9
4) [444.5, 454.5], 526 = 4.5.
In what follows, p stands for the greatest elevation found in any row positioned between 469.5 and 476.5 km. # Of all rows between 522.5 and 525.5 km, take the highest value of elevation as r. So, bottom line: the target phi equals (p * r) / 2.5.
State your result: 33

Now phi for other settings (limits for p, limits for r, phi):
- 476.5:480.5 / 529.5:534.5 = 35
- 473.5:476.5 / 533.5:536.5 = 35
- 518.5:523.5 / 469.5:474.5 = 35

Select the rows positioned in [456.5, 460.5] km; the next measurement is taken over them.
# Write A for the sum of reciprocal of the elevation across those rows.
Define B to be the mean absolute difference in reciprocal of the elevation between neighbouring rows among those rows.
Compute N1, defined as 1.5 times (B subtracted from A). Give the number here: 0.65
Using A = 0.44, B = 0.006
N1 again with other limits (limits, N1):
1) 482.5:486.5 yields 0.54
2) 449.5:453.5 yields 0.82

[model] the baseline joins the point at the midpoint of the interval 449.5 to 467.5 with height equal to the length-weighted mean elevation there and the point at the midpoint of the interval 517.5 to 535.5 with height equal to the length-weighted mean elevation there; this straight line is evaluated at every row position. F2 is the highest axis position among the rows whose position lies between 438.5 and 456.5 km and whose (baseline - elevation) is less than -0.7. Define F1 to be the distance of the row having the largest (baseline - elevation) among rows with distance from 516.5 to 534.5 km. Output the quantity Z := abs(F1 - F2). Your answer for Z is 91 km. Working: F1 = 532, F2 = 441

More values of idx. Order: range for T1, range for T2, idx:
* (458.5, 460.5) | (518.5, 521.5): 0.99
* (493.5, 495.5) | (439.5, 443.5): 1.07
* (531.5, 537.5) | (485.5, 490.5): 0.91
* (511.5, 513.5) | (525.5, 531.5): 1.10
